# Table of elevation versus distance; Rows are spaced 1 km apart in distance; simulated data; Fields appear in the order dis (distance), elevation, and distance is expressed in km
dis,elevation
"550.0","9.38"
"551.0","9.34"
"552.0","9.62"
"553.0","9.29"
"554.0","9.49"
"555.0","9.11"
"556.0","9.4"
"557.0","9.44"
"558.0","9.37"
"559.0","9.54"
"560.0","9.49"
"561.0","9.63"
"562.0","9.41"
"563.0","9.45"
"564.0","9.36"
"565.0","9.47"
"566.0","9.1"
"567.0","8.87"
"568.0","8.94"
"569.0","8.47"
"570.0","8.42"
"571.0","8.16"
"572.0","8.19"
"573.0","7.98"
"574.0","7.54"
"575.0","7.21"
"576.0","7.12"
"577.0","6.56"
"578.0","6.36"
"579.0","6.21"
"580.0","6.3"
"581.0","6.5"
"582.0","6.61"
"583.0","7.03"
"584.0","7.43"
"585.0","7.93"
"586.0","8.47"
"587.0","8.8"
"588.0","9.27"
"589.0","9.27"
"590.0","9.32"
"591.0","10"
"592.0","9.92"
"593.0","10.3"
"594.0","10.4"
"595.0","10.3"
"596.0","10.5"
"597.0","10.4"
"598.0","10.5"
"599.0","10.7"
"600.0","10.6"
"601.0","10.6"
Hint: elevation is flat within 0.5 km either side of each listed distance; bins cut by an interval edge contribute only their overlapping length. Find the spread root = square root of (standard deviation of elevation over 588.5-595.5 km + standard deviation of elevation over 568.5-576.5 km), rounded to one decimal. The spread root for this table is 1.0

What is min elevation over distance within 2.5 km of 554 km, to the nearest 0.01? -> 9.11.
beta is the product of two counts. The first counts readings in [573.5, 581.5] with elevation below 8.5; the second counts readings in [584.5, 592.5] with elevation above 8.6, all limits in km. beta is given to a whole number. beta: 48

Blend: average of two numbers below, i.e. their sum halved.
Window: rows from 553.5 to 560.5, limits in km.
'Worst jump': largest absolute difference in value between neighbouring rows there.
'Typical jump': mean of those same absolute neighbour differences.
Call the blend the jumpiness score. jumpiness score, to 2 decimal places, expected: 0.27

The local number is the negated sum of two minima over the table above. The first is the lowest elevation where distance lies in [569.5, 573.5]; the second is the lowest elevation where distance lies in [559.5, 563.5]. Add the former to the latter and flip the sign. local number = -17.4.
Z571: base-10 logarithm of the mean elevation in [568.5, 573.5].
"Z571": 0.92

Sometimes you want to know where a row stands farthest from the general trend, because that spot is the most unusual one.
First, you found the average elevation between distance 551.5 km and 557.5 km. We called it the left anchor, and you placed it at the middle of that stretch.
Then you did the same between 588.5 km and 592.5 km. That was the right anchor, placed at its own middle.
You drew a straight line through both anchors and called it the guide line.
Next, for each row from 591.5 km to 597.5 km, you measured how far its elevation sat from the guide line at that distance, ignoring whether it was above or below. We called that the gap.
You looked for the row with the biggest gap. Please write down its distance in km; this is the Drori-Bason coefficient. 596.0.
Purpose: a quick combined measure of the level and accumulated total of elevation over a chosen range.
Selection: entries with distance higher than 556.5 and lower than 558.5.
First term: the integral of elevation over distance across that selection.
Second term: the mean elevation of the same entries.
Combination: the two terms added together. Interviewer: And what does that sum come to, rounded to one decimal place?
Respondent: 28.2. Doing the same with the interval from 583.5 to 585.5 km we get 23.0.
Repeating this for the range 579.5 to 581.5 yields 19.2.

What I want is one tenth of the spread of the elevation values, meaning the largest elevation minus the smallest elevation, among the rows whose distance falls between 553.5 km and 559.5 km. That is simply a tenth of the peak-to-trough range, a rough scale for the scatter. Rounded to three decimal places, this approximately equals 0.043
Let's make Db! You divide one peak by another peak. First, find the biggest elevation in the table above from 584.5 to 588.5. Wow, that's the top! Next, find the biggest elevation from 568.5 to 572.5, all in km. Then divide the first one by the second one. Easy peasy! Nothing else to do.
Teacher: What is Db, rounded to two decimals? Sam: 1.09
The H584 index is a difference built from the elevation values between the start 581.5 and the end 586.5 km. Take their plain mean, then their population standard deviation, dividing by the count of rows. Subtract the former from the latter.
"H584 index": -6.8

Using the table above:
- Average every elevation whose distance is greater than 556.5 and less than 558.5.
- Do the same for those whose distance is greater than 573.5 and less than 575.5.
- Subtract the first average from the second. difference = -2.0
